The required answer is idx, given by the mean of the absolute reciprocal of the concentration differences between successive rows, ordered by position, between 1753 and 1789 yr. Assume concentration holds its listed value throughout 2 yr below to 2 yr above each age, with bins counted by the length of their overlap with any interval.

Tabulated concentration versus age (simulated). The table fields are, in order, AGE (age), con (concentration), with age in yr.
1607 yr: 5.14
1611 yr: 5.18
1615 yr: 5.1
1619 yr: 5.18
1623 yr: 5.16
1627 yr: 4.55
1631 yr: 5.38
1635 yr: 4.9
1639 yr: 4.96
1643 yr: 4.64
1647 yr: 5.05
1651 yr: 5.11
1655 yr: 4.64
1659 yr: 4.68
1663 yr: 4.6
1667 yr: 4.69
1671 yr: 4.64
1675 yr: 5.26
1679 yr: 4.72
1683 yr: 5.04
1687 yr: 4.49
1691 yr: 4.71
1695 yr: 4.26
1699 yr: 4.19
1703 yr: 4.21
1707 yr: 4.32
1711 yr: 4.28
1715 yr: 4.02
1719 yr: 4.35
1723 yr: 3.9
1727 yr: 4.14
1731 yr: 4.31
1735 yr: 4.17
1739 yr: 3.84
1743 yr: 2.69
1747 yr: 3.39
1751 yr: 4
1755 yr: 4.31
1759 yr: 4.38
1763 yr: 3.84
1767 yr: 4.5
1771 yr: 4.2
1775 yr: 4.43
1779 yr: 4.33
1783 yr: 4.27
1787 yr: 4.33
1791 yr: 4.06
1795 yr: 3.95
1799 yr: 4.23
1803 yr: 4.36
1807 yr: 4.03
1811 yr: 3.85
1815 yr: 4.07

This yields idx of 0.0142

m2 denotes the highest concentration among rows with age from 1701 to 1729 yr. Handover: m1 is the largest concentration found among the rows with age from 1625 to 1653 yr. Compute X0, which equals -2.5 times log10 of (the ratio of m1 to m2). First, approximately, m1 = 5.38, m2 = 4.35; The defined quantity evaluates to -0.2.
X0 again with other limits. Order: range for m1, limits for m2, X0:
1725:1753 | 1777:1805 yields 0.0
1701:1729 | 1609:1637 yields 0.2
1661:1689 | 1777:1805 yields -0.2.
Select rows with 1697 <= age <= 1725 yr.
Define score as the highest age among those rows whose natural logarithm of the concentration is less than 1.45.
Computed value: 1723 yr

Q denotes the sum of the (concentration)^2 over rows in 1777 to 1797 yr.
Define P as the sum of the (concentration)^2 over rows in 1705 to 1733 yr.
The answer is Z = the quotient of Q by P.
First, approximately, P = 123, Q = 88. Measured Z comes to 0.71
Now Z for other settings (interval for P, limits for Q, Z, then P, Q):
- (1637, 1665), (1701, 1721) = 0.55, 162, 90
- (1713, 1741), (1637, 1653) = 0.83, 118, 98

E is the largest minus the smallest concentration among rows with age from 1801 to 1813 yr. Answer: 0.5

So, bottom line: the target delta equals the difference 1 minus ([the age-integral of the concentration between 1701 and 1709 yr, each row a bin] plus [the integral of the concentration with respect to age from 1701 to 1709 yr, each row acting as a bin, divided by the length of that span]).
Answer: -37.4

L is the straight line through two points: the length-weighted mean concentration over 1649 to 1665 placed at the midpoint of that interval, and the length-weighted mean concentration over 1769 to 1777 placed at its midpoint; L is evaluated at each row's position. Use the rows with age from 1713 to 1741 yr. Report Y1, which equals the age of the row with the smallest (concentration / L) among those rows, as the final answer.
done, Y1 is 1739 yr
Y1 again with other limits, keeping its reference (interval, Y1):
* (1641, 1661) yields 1643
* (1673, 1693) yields 1687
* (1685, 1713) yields 1699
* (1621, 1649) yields 1627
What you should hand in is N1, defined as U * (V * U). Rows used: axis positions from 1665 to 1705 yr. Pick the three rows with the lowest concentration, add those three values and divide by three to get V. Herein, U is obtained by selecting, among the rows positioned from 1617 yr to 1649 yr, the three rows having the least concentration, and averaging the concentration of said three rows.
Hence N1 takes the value 93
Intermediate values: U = 4.7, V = 4.22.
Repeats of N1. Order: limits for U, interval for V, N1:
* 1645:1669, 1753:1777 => 89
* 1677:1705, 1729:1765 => 59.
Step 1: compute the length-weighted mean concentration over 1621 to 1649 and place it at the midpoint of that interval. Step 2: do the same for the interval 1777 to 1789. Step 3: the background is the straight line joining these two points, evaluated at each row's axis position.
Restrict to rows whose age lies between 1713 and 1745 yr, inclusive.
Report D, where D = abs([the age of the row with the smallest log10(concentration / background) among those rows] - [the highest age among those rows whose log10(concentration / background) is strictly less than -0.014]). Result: 0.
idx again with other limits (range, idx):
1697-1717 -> 0.0061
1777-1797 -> 0.0072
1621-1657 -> 0.0168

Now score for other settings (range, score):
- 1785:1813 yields 1811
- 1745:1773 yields 1771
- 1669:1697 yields 1695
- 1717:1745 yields 1743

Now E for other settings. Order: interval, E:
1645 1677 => 0.7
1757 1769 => 0.7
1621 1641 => 0.8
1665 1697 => 1.0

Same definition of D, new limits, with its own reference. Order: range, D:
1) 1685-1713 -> 12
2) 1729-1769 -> 20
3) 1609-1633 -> 0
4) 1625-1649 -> 16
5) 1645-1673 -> 8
